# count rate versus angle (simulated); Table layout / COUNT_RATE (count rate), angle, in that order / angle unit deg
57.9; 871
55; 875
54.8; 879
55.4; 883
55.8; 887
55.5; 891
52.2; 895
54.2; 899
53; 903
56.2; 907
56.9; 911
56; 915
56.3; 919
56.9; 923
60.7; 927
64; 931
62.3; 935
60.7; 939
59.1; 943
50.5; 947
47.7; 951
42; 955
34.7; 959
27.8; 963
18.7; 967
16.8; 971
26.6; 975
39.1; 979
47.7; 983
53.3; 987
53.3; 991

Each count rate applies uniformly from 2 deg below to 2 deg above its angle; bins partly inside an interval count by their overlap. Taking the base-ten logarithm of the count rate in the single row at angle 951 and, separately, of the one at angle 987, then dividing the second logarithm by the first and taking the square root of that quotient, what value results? 1.01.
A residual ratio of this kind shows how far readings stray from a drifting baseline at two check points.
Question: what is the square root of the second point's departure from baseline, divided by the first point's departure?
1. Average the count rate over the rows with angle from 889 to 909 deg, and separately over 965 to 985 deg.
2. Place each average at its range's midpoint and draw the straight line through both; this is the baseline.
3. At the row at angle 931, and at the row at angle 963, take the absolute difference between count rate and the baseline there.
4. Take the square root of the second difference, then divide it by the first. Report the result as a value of 0.12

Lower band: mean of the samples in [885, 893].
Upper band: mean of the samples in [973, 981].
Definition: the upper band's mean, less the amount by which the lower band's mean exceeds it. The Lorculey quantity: 10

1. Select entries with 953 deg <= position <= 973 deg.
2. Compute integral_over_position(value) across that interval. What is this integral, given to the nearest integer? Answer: 560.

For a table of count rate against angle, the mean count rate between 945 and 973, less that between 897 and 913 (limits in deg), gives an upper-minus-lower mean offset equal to -21.0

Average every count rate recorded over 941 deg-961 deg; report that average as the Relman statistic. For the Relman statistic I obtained 47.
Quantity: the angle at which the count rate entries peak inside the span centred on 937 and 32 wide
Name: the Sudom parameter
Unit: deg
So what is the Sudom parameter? 931 deg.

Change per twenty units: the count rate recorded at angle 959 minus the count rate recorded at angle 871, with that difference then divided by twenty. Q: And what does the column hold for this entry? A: -1.2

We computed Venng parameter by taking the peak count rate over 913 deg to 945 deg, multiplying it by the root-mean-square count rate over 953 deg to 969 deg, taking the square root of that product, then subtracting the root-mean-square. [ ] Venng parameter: 13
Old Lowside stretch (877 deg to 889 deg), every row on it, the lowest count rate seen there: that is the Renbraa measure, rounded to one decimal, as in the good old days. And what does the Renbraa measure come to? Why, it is 54.8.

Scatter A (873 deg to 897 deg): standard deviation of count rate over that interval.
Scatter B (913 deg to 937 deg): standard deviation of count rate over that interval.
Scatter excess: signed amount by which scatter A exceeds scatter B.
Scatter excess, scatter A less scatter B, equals -2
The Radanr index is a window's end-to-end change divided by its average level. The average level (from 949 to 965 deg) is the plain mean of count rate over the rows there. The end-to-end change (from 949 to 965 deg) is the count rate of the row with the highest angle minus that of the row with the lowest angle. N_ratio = -0.52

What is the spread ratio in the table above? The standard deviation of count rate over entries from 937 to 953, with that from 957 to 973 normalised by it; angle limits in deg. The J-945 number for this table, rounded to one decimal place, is 1.3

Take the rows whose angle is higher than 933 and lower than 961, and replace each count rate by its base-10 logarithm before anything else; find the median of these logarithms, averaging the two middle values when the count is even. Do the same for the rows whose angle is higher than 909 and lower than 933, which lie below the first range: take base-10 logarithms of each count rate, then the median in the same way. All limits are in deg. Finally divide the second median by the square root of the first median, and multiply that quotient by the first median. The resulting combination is 2.29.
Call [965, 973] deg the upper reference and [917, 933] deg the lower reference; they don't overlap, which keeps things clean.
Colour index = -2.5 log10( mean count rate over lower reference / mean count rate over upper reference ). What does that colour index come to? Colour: -1.3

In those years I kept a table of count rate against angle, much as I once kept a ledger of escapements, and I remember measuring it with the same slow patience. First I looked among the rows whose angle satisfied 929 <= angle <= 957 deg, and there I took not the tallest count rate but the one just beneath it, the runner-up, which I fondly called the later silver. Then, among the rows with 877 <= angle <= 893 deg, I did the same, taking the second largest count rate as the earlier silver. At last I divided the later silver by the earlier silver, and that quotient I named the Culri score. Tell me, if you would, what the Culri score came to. 1.12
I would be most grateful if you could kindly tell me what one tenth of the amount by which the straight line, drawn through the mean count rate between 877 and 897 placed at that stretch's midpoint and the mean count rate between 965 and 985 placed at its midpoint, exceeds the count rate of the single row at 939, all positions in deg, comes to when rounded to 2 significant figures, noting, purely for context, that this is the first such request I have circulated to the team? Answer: -2.1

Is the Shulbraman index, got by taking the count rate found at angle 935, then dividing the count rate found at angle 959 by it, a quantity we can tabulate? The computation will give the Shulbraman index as 0.6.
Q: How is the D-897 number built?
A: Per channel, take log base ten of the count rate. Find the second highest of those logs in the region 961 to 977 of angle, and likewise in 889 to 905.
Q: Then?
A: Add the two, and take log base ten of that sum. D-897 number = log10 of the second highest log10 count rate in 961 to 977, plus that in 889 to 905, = 0.500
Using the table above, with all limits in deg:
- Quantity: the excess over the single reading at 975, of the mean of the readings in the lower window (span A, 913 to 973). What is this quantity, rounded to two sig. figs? 21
